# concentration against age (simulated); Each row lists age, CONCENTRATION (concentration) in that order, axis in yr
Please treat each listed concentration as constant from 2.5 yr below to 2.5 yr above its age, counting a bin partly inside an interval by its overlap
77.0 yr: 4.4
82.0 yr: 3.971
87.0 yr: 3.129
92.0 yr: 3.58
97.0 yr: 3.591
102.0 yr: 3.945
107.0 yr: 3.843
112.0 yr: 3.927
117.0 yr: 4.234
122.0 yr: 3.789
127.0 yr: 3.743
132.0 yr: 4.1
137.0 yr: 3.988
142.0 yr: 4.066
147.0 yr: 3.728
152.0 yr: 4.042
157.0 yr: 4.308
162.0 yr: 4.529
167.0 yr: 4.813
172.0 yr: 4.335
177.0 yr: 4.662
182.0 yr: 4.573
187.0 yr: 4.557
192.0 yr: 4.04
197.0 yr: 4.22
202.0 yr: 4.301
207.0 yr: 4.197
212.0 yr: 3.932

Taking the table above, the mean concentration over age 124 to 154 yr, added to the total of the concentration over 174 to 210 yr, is 34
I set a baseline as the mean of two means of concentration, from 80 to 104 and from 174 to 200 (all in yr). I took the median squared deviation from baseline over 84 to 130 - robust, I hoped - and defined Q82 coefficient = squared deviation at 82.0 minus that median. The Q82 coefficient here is -0.05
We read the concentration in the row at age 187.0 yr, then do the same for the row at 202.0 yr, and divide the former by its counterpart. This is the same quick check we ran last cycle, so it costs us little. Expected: 1.06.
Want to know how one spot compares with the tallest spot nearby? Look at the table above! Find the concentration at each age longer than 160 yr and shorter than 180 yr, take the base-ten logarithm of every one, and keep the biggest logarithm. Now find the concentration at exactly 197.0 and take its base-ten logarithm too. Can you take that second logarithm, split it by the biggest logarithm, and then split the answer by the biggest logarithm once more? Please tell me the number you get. 1.34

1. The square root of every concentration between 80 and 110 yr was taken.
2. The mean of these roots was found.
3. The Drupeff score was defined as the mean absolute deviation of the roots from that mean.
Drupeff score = 0.064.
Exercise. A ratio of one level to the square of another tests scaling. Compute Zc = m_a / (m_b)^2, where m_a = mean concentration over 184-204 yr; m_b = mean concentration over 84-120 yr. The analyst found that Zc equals 0.304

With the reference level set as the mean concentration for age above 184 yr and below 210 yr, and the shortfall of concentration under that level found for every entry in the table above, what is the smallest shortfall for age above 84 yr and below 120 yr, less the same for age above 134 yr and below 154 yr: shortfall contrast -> -0.2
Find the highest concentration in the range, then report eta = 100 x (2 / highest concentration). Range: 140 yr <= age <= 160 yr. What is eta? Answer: 46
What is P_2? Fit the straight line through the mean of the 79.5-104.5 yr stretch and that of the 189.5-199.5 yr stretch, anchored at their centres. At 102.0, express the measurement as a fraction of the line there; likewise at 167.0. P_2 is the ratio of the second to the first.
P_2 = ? 1.13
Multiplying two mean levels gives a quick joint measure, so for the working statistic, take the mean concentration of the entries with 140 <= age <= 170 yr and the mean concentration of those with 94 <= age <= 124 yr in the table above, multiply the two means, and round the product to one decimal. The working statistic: 16.5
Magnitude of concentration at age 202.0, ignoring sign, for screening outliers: 4.3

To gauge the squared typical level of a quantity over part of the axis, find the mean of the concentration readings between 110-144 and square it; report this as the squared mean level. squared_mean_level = 15.8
